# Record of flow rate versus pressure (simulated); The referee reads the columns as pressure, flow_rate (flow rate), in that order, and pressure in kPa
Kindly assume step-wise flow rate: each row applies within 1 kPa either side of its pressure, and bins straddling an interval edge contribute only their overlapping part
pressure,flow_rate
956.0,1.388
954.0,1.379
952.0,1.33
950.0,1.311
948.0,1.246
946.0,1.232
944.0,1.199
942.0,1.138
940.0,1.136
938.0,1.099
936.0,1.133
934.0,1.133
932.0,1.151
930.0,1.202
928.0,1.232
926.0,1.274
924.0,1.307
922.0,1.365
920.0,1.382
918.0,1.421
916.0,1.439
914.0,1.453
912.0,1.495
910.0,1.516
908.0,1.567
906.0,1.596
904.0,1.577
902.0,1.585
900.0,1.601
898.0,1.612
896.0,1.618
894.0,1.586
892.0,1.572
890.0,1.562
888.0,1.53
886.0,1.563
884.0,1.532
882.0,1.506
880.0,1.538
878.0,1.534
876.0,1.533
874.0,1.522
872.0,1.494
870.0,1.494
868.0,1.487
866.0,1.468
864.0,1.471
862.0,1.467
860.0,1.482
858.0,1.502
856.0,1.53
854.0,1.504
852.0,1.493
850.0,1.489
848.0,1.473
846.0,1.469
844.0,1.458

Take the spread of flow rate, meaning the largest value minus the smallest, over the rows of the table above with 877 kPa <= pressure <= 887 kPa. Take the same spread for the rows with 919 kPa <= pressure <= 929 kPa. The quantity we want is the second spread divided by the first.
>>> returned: 2.6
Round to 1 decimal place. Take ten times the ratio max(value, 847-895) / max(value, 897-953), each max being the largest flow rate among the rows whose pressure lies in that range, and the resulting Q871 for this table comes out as 9.8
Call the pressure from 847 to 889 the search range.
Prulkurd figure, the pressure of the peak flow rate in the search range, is 886.0 kPa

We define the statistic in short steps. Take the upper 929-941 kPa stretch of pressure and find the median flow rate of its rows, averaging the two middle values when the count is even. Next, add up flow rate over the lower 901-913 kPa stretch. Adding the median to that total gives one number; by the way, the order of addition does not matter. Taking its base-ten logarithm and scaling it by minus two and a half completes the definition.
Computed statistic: -2.550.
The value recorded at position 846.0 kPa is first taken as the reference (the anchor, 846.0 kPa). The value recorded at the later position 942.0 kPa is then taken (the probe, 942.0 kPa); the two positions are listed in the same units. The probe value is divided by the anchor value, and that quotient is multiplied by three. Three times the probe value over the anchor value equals 2.3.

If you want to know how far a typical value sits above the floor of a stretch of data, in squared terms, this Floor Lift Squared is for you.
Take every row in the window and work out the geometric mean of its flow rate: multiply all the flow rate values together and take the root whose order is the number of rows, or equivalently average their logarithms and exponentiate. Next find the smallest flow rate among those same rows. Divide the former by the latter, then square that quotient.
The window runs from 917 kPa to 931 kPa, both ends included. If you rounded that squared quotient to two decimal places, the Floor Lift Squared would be 1.19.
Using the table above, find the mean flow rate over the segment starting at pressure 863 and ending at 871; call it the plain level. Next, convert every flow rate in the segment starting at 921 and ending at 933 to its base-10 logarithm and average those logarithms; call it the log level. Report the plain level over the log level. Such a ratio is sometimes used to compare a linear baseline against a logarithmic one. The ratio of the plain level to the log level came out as 15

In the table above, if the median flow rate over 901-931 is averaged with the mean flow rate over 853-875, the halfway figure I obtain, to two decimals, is 1.47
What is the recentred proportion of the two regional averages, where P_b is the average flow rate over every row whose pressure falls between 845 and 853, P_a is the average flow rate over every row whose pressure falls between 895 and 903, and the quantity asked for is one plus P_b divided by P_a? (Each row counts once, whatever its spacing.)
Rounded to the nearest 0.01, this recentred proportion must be 1.92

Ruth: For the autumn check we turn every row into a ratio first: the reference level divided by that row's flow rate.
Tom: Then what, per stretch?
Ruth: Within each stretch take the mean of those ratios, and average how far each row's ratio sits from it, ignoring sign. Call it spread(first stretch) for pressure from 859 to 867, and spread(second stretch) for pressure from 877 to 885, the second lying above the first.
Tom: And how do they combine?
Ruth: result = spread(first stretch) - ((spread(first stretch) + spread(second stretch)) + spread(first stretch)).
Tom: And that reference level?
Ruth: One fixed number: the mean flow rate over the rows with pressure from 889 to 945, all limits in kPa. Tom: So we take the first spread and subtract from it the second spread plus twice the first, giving -0.010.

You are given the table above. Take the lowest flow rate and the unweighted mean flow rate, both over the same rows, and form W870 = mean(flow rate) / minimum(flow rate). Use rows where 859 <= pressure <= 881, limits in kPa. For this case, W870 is 1.02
